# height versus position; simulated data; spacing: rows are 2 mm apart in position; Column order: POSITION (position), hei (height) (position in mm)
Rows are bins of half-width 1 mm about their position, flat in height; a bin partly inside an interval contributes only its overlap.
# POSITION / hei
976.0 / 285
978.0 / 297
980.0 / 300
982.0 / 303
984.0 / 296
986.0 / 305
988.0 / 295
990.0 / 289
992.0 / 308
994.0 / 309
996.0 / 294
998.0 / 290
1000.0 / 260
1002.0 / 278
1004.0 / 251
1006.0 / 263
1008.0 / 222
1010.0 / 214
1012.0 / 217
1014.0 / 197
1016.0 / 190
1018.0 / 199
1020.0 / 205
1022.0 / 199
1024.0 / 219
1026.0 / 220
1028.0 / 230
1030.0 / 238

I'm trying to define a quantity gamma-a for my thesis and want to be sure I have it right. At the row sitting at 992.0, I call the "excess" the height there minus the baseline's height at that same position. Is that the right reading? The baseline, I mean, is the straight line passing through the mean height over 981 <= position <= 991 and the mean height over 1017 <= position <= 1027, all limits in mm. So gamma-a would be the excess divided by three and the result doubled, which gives 17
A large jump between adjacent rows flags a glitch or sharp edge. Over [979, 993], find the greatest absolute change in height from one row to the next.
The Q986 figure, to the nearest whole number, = 19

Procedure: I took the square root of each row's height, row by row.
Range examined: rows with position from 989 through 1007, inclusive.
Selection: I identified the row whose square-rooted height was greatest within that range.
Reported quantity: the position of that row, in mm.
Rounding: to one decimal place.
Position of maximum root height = 994.0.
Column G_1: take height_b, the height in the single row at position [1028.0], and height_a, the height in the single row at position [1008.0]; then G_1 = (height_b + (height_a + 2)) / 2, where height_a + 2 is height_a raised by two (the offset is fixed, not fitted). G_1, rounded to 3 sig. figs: 227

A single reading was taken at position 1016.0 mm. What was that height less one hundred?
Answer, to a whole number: 90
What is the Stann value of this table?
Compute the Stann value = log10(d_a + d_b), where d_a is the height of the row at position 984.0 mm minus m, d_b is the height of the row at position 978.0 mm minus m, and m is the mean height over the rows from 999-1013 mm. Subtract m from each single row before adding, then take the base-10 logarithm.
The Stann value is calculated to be 2.02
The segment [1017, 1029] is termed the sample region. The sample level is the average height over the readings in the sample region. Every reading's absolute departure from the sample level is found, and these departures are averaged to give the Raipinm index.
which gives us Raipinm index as 11.0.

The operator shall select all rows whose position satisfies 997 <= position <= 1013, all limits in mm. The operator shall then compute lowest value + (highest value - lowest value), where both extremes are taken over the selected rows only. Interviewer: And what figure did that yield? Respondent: 290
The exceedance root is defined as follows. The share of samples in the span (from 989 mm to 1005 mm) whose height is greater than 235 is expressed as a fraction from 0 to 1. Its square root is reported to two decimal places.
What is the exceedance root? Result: 1.00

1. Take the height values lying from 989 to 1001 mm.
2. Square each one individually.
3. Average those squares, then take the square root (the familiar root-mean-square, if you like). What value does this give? 292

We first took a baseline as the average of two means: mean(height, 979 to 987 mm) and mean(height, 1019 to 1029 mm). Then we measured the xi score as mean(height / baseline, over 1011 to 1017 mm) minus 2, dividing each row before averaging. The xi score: -1.22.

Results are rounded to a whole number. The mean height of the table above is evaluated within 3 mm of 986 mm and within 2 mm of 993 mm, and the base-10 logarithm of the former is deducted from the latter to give 306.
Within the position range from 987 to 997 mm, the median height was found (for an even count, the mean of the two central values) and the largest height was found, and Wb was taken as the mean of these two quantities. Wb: 302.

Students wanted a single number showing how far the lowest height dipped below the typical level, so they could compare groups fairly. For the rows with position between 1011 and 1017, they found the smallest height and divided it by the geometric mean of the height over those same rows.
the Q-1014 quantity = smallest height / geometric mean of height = 0.945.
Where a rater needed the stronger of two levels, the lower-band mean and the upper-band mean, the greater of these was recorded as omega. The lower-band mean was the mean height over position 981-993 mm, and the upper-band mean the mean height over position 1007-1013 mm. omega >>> 299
